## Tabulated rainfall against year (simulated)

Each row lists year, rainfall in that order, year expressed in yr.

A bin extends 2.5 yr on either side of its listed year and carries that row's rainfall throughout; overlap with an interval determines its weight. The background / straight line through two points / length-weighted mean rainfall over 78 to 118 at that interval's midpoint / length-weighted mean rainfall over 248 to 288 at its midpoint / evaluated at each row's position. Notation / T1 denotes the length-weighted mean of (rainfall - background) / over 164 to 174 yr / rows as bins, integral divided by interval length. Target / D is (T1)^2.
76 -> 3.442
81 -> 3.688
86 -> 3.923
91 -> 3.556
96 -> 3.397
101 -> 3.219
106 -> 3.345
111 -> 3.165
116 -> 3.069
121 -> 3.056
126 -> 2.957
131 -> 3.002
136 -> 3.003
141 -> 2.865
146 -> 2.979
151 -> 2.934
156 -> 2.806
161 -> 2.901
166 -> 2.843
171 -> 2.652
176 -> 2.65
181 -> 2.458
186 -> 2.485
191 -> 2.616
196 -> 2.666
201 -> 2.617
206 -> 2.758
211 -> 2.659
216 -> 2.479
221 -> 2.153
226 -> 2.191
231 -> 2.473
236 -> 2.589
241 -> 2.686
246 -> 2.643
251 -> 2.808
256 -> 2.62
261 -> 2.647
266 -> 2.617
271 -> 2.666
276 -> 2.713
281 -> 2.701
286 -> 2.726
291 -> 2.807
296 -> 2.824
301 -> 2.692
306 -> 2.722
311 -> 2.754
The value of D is 0.143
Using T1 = -0.4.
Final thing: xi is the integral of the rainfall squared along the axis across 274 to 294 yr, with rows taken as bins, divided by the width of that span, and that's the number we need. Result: 7.5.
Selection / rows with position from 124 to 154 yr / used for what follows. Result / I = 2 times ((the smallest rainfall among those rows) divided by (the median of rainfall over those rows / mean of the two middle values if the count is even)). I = 1.93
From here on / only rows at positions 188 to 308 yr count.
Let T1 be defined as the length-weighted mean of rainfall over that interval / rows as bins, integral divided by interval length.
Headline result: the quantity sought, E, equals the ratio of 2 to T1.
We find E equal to 0.761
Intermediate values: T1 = 2.63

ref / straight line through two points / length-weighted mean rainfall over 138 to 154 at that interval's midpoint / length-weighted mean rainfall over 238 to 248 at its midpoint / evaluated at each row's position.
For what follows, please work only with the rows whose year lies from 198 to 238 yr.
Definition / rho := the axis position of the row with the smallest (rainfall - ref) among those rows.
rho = 221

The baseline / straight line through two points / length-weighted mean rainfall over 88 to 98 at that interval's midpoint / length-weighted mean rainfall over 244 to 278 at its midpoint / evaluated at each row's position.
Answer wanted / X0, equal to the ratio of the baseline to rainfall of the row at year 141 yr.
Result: 1.14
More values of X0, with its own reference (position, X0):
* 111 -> 1.08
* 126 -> 1.13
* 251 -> 0.97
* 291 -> 0.90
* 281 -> 0.95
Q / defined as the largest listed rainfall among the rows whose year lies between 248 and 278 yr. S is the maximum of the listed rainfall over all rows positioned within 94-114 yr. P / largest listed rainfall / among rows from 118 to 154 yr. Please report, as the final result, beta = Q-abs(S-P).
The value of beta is 2.5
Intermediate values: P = 3.056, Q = 2.808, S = 3.397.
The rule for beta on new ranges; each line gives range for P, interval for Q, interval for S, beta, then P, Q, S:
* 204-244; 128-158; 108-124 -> 2.6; 2.758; 3.003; 3.165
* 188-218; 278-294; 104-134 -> 2.2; 2.758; 2.807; 3.345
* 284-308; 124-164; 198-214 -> 2.9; 2.824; 3.003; 2.758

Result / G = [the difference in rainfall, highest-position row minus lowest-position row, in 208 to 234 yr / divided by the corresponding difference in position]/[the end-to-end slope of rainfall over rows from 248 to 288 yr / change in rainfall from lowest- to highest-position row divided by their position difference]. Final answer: 4.0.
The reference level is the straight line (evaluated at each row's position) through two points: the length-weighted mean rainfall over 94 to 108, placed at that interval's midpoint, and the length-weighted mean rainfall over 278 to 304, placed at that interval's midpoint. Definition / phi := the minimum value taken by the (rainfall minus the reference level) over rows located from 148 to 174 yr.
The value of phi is -0.46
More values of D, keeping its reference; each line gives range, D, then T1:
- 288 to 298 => 0.054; 0.2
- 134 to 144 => 0.099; -0.3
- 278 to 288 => 0.008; 0.1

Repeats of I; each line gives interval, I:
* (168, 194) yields 1.88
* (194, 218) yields 1.86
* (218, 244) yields 1.74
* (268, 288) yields 1.97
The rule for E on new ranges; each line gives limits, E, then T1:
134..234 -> 0.753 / 2.66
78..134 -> 0.605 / 3.31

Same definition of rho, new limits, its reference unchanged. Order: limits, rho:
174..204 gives 181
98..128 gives 126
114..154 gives 141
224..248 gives 226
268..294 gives 271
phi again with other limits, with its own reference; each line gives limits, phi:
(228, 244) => -0.46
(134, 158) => -0.35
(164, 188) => -0.62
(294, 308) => -0.03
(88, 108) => -0.10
